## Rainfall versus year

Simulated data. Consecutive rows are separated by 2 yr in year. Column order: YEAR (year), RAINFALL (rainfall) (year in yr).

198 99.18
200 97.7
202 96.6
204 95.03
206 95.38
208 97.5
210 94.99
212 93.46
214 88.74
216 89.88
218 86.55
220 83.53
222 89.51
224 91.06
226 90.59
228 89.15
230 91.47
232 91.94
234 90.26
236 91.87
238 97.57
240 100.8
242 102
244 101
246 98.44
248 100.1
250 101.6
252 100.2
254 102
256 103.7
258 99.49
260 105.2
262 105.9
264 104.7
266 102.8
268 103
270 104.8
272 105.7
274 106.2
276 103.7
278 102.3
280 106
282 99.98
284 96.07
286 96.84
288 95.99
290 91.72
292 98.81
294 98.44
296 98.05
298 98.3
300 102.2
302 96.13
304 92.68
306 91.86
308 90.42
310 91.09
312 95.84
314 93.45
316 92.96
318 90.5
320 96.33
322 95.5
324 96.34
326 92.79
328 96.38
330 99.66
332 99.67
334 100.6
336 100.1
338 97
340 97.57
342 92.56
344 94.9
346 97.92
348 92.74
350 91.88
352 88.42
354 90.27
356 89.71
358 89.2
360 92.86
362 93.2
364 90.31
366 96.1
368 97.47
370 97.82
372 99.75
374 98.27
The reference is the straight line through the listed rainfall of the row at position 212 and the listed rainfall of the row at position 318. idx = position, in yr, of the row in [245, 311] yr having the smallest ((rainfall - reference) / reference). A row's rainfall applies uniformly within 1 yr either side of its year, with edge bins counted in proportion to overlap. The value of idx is 308 yr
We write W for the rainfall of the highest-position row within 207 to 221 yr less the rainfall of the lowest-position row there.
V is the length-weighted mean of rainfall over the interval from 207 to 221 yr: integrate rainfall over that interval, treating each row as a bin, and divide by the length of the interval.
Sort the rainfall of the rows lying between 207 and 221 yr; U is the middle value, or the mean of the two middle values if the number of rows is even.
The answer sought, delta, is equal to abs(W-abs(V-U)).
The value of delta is 15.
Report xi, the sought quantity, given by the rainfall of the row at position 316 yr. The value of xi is 92.96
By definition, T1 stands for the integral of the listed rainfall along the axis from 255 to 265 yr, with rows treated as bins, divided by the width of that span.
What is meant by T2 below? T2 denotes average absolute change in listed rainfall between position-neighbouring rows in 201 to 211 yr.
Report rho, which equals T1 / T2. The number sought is 63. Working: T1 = 104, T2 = 1.6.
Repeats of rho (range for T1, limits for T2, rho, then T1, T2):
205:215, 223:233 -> 80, 94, 1.2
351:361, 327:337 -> 76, 90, 1.2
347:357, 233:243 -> 31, 91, 2.9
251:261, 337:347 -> 37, 102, 2.7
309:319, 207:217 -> 37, 93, 2.5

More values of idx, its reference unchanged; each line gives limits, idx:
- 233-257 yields 234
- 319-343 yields 326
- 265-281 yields 278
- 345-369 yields 352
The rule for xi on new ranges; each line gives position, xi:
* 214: 88.74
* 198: 99.18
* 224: 91.06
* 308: 90.42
